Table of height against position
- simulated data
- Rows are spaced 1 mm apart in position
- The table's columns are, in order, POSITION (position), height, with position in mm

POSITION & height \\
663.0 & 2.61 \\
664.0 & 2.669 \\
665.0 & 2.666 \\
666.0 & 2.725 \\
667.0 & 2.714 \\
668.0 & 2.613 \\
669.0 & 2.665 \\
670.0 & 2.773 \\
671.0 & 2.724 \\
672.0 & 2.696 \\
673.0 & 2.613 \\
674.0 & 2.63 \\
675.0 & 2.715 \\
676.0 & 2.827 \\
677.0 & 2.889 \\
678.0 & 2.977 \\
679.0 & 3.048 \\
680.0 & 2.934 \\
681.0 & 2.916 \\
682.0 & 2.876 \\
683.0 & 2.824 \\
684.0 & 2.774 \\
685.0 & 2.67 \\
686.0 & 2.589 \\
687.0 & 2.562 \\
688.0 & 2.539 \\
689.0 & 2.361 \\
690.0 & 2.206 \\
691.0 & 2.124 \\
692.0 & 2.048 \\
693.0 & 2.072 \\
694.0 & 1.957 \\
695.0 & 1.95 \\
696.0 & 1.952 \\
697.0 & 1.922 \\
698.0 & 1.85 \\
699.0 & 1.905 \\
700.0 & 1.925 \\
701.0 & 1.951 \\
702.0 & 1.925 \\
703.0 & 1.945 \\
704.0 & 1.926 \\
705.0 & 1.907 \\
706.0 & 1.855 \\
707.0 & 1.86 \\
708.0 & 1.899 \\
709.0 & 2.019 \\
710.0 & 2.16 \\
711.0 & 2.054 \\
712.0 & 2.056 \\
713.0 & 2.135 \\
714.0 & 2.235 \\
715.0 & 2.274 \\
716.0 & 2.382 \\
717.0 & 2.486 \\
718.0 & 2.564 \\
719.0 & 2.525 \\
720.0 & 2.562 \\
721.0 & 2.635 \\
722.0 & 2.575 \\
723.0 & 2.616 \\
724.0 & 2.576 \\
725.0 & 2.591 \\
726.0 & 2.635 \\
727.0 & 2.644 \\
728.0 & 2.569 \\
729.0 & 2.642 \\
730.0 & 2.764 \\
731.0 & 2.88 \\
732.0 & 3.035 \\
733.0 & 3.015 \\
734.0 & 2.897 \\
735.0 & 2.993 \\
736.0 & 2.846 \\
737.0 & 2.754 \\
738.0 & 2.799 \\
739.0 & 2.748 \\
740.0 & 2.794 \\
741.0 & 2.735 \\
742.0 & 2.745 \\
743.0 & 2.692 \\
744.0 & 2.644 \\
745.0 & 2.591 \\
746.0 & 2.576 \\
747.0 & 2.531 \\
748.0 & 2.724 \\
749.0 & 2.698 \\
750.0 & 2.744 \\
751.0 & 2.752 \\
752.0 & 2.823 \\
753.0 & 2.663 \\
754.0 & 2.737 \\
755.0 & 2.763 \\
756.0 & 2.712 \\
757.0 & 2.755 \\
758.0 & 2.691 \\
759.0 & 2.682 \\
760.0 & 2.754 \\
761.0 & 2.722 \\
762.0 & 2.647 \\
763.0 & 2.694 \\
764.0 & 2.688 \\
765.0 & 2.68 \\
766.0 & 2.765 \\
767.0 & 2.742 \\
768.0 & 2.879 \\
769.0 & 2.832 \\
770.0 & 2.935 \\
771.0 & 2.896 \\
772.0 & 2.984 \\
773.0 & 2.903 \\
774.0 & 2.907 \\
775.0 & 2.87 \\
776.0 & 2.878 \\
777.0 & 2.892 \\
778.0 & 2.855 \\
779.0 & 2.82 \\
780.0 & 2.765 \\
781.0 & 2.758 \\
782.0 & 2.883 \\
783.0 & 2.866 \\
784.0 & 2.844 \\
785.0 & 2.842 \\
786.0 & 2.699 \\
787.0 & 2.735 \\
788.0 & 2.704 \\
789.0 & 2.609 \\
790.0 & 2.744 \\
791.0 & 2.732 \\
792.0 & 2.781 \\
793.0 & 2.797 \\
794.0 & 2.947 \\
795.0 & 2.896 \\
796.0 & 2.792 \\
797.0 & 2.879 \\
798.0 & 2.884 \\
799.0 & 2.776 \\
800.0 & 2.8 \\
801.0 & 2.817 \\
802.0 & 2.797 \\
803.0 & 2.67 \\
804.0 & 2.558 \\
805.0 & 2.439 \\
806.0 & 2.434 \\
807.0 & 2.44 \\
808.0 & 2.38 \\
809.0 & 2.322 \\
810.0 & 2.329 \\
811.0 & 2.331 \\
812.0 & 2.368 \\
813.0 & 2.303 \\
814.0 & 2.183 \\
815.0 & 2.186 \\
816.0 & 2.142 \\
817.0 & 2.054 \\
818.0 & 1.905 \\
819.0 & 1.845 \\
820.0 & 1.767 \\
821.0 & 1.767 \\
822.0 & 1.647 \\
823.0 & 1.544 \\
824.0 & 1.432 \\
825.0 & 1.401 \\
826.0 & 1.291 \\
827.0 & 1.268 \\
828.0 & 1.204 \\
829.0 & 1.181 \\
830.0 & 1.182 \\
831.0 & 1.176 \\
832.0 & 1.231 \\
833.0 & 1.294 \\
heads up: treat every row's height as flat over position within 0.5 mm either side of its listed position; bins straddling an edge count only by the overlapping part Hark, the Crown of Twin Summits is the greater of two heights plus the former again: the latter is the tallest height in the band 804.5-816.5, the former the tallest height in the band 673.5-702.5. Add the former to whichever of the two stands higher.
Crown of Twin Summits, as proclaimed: 6.10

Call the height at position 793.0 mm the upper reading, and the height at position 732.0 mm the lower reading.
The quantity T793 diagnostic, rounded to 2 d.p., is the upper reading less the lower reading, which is -0.24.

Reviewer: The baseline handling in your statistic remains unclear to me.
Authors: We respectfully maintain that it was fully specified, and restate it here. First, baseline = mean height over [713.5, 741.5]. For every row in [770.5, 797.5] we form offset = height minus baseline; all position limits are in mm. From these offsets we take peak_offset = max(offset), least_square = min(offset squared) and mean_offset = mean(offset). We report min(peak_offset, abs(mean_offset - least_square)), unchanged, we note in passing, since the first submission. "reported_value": 0.15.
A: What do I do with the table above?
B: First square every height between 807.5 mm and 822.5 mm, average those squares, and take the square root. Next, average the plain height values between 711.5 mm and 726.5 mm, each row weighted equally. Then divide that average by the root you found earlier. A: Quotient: 1.16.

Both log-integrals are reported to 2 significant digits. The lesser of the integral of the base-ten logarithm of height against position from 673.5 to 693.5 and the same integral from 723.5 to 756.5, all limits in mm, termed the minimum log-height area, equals 8.3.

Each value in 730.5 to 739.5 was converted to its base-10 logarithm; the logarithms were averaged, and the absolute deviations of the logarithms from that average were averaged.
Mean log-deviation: 0.0133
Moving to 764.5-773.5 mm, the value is 0.0125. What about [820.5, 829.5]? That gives 0.0491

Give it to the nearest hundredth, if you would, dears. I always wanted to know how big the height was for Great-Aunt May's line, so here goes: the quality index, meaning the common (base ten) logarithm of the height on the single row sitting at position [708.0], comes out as 0.28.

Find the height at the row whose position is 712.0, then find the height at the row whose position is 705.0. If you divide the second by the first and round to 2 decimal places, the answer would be 0.93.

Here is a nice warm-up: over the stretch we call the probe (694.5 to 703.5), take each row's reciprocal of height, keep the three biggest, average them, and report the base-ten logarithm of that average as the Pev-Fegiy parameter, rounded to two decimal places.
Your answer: -0.28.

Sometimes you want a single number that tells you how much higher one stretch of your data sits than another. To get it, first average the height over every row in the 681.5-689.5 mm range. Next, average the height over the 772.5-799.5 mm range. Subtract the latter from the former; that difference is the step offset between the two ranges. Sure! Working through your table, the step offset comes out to -0.17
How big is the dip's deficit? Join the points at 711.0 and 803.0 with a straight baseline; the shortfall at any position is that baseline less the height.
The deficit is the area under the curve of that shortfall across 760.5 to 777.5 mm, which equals -6.4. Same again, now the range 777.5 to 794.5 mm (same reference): -3.9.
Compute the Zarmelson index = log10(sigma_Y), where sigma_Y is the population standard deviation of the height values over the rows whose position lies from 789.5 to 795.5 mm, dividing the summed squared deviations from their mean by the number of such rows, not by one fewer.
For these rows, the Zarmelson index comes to -1.10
